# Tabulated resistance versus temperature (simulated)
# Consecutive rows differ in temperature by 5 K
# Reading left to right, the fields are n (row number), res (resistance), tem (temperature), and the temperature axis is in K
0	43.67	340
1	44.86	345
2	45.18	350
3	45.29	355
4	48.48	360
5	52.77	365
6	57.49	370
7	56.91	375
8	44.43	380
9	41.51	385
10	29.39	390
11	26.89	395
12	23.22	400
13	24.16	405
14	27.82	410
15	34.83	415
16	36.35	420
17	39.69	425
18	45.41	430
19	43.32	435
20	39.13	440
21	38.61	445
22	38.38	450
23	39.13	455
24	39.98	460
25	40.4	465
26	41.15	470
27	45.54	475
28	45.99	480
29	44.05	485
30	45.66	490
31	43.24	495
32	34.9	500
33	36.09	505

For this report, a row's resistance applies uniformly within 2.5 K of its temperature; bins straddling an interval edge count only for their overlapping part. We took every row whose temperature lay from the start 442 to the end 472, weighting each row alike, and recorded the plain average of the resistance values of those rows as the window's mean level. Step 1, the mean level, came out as 39.6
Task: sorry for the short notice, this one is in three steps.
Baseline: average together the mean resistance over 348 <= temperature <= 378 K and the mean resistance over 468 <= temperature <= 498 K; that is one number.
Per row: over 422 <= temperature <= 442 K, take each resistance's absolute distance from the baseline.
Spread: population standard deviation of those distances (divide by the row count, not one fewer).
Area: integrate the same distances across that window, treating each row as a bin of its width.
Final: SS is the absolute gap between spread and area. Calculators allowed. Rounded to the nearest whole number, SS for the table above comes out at 113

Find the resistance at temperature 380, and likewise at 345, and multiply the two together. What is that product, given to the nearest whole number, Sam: 1993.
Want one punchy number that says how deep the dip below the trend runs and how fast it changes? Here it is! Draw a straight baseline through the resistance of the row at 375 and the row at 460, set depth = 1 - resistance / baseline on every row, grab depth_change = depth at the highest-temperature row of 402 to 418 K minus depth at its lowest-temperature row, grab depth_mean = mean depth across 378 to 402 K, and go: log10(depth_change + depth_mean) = -0.82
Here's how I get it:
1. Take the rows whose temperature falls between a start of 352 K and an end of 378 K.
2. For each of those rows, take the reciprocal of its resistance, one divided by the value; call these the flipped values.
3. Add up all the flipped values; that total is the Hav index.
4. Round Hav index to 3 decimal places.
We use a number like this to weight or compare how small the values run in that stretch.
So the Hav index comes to 0.097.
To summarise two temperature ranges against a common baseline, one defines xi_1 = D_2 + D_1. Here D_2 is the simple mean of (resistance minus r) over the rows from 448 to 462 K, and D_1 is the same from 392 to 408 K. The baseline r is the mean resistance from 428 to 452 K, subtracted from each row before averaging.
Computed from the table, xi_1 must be -18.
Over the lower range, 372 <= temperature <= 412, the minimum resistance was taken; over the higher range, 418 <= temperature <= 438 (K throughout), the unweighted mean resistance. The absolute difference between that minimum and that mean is 18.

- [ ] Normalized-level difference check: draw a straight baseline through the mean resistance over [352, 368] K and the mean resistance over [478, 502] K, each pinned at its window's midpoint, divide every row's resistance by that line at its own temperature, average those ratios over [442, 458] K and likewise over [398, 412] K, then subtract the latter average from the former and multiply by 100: 33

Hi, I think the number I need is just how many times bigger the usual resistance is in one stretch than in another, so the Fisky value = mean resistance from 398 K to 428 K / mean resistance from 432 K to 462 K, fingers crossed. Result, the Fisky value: 0.8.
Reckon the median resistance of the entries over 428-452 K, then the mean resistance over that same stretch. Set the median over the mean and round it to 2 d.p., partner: 0.96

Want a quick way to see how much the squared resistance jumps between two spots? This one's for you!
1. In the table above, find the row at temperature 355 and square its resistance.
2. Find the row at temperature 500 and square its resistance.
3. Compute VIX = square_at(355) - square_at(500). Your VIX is 833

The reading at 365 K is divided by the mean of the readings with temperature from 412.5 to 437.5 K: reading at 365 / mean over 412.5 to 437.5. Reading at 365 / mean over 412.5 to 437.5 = 1.32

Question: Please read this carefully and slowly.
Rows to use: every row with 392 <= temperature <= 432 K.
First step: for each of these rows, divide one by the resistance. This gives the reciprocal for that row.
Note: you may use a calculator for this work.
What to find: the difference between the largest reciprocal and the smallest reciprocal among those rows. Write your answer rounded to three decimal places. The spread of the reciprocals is 0.021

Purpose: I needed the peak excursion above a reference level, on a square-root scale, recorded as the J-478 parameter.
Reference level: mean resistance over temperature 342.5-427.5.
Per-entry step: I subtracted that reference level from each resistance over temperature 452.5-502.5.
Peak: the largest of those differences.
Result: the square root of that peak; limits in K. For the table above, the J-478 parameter 2.46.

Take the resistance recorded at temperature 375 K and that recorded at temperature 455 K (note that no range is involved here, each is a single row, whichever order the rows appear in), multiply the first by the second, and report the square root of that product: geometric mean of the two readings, 47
